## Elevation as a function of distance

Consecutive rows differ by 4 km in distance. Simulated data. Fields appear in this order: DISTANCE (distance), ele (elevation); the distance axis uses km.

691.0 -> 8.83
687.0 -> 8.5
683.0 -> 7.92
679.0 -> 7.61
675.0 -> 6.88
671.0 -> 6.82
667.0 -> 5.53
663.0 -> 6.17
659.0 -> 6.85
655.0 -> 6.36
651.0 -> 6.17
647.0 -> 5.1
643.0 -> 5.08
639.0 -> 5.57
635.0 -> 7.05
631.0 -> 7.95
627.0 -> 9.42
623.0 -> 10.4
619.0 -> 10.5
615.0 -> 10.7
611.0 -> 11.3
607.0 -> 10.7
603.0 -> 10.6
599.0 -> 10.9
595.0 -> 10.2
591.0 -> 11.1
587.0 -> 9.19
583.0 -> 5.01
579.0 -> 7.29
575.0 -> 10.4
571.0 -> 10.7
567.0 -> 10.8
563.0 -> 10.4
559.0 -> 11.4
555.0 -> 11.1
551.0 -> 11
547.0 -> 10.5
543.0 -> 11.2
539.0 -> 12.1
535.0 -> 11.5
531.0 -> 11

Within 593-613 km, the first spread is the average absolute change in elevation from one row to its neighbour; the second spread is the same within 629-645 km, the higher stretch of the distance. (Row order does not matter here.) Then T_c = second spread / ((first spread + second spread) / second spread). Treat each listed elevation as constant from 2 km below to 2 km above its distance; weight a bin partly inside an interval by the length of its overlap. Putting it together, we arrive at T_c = 0.66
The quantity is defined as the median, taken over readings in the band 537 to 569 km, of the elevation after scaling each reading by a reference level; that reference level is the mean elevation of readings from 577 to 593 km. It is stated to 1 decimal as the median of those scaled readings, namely 1.4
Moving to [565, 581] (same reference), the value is 1.3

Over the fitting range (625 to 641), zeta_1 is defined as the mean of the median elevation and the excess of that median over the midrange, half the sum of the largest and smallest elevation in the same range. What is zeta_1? 3.8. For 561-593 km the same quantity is 6.4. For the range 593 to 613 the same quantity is 5.3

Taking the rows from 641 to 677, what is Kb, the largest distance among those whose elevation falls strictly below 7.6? 675.0 km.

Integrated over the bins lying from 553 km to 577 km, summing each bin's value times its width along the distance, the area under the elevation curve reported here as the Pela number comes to 259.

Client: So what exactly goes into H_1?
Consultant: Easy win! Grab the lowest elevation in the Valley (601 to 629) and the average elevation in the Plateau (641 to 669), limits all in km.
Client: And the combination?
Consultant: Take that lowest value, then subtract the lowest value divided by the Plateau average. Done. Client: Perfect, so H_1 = 8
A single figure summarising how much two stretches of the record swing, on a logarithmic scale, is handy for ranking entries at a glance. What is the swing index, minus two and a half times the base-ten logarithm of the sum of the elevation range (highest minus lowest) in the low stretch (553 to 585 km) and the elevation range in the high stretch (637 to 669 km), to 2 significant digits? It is -2.3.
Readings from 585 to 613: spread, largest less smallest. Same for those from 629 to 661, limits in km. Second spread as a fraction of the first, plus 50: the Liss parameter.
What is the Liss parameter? 51.4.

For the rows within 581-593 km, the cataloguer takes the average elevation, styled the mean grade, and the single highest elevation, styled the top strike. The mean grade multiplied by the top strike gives 94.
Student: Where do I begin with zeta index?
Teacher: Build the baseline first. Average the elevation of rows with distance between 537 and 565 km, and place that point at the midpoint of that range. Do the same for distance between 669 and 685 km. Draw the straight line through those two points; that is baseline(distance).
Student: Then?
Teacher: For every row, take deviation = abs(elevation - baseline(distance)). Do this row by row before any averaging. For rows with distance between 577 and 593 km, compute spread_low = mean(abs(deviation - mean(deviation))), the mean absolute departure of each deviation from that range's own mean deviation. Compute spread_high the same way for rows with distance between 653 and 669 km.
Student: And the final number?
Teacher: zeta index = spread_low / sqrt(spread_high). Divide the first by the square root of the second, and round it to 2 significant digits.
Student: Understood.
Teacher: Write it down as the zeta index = 2.9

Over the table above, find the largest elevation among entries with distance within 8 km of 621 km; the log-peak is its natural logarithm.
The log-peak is 2.37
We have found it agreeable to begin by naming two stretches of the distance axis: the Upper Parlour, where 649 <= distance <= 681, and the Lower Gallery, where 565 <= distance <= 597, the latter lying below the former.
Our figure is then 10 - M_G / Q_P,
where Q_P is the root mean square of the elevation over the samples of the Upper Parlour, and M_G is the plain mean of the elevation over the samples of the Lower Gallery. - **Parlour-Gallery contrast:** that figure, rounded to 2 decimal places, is 8.58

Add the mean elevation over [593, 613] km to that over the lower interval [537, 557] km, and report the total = 21.9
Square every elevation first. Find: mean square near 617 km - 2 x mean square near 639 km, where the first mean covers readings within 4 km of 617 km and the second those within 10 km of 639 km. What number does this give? 34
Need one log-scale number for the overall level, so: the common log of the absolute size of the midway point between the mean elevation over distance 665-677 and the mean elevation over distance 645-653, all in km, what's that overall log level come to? 0.78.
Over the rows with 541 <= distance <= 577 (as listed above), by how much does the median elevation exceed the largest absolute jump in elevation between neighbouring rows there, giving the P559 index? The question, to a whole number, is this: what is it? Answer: 10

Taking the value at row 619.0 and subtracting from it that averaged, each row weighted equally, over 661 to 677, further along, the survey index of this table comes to 4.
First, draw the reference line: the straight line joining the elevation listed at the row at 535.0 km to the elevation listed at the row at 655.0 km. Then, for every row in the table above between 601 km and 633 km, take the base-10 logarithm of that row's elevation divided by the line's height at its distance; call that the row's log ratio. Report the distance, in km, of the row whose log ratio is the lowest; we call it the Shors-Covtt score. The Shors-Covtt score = 631.0 km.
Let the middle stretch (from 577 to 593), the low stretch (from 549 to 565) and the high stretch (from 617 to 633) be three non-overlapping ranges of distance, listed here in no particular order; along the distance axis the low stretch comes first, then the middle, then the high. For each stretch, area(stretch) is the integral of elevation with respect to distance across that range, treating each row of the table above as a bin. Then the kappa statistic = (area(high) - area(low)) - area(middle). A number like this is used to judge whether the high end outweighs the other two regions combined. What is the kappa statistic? -153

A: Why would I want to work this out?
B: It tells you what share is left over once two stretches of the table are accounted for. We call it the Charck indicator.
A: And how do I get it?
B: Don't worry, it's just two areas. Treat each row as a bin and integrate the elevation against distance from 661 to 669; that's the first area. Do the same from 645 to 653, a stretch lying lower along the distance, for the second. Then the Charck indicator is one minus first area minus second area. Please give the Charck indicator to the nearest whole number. -91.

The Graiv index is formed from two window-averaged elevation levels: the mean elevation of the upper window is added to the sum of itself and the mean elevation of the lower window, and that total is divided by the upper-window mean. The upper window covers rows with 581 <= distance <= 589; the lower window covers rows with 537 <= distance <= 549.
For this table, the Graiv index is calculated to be 3.59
